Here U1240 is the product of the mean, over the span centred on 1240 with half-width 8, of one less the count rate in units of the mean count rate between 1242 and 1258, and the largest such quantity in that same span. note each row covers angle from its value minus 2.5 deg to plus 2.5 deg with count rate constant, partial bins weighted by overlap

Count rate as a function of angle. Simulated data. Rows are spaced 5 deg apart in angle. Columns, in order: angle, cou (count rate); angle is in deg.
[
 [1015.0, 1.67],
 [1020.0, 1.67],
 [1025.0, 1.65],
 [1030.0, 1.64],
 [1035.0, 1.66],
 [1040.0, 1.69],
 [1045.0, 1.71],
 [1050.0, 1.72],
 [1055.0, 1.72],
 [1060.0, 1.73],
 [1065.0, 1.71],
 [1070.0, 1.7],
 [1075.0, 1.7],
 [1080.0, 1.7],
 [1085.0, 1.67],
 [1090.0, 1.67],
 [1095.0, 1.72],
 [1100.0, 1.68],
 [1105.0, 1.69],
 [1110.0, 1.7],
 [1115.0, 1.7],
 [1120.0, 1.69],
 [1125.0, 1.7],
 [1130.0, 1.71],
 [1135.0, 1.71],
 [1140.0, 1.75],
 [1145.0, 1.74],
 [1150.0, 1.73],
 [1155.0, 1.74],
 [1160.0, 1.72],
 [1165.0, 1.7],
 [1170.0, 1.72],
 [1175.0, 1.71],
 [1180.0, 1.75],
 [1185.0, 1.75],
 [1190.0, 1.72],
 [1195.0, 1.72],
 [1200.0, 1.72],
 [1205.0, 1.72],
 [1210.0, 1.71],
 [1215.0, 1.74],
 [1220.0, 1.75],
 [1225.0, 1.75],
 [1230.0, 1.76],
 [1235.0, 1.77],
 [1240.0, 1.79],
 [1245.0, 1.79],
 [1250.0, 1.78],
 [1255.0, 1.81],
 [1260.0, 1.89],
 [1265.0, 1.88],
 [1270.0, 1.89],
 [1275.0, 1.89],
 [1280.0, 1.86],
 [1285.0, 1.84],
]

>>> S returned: 0.0001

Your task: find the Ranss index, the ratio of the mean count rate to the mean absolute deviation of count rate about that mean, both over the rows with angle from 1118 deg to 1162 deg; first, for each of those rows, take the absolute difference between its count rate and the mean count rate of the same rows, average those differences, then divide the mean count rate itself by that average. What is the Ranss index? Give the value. 103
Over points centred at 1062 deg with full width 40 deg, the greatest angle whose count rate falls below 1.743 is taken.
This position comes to 1080.0 deg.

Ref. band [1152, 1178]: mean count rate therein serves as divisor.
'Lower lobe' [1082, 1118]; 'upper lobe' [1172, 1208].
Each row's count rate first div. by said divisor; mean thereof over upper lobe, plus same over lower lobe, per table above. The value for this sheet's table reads 1.99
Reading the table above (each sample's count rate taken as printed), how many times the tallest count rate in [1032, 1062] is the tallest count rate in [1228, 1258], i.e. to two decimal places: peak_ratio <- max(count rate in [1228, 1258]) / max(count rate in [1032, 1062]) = 1.05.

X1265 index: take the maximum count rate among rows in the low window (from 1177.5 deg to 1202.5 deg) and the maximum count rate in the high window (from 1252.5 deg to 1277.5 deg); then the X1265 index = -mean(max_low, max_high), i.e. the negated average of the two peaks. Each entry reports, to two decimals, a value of -1.82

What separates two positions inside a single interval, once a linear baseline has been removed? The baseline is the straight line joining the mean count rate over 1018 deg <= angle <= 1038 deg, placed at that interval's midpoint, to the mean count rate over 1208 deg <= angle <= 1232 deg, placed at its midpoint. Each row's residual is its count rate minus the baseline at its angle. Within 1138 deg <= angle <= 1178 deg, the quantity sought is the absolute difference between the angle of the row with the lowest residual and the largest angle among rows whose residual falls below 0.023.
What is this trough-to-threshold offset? 10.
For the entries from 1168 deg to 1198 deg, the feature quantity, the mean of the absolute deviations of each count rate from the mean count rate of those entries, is 0.014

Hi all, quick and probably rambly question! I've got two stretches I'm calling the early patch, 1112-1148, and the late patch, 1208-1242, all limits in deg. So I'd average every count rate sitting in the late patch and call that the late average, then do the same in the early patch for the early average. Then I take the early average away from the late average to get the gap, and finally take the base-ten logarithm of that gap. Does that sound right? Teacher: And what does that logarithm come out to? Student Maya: -1.4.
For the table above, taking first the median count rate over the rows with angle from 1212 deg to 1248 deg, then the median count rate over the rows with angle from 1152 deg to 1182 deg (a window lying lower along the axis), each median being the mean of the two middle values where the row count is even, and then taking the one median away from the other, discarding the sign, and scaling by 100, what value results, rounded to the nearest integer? 4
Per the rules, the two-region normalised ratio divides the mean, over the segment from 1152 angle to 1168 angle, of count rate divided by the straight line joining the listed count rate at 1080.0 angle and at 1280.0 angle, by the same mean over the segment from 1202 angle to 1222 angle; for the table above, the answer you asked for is 1.02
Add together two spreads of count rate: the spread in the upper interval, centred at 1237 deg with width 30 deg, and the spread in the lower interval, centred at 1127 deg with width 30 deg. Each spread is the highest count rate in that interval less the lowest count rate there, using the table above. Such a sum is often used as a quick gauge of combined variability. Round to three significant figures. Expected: 0.100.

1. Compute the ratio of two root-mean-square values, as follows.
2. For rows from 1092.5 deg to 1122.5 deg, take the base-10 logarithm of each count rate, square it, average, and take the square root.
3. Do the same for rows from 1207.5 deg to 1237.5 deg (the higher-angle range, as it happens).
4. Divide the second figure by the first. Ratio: 1.05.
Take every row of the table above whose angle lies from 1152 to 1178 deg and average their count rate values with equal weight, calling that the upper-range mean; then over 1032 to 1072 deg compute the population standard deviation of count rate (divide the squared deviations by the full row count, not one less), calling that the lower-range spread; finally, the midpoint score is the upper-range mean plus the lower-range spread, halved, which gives 0.87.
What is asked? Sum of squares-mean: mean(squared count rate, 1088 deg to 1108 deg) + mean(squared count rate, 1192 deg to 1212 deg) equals 5.81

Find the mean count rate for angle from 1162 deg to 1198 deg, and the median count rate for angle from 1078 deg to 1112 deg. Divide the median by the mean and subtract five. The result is -4.020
